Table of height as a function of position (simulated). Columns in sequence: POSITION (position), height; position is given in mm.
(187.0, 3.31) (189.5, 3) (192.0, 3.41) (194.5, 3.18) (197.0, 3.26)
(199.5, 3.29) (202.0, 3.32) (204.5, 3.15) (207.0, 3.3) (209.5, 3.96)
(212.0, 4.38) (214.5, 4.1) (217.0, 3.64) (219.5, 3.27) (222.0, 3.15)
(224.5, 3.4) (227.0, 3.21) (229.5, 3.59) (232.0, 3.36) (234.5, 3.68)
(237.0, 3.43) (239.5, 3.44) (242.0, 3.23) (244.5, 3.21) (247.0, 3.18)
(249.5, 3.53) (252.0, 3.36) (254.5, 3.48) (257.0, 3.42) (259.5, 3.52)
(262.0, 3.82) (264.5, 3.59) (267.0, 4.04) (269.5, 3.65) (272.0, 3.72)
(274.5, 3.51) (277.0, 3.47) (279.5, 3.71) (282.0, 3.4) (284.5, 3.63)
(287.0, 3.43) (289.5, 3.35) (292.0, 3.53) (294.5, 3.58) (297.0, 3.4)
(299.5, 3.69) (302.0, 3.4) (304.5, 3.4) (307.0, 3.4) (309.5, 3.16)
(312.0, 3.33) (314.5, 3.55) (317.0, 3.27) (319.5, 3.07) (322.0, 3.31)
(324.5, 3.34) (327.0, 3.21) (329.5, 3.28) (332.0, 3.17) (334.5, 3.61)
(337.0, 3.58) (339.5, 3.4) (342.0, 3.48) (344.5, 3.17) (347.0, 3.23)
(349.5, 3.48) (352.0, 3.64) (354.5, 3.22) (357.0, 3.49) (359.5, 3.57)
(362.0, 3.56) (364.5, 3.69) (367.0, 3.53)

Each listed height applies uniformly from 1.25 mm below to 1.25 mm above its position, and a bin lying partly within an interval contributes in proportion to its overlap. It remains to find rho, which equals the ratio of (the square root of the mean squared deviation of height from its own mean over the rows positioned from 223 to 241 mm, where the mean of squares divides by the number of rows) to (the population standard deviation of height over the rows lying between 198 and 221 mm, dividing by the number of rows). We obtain 0.3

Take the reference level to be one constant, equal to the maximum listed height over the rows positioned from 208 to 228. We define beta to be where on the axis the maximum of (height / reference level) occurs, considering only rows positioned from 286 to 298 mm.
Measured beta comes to 294.5 mm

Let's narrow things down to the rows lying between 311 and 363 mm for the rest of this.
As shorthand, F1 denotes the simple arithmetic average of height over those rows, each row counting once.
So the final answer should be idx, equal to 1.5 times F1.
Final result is 5.07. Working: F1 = 3.38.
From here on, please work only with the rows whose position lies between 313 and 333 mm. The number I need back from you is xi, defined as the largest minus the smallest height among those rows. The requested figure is 0.48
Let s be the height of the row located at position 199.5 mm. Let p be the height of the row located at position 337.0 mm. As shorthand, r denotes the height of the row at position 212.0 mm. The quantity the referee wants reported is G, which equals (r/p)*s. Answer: 4.03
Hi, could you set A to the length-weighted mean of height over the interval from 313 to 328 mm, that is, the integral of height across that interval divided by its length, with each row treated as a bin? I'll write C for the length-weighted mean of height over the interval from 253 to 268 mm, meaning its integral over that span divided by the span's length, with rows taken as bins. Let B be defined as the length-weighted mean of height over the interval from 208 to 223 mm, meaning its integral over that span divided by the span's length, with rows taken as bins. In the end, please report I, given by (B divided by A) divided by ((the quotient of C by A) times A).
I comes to 0.314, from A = 3.29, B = 3.75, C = 3.63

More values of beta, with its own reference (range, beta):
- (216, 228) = 217.0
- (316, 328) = 324.5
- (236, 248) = 239.5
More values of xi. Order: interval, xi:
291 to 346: 0.62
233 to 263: 0.64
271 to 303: 0.37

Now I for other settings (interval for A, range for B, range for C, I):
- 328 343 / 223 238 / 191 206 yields 0.308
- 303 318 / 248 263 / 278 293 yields 0.298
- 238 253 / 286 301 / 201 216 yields 0.284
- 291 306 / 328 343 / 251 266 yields 0.276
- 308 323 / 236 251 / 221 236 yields 0.299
